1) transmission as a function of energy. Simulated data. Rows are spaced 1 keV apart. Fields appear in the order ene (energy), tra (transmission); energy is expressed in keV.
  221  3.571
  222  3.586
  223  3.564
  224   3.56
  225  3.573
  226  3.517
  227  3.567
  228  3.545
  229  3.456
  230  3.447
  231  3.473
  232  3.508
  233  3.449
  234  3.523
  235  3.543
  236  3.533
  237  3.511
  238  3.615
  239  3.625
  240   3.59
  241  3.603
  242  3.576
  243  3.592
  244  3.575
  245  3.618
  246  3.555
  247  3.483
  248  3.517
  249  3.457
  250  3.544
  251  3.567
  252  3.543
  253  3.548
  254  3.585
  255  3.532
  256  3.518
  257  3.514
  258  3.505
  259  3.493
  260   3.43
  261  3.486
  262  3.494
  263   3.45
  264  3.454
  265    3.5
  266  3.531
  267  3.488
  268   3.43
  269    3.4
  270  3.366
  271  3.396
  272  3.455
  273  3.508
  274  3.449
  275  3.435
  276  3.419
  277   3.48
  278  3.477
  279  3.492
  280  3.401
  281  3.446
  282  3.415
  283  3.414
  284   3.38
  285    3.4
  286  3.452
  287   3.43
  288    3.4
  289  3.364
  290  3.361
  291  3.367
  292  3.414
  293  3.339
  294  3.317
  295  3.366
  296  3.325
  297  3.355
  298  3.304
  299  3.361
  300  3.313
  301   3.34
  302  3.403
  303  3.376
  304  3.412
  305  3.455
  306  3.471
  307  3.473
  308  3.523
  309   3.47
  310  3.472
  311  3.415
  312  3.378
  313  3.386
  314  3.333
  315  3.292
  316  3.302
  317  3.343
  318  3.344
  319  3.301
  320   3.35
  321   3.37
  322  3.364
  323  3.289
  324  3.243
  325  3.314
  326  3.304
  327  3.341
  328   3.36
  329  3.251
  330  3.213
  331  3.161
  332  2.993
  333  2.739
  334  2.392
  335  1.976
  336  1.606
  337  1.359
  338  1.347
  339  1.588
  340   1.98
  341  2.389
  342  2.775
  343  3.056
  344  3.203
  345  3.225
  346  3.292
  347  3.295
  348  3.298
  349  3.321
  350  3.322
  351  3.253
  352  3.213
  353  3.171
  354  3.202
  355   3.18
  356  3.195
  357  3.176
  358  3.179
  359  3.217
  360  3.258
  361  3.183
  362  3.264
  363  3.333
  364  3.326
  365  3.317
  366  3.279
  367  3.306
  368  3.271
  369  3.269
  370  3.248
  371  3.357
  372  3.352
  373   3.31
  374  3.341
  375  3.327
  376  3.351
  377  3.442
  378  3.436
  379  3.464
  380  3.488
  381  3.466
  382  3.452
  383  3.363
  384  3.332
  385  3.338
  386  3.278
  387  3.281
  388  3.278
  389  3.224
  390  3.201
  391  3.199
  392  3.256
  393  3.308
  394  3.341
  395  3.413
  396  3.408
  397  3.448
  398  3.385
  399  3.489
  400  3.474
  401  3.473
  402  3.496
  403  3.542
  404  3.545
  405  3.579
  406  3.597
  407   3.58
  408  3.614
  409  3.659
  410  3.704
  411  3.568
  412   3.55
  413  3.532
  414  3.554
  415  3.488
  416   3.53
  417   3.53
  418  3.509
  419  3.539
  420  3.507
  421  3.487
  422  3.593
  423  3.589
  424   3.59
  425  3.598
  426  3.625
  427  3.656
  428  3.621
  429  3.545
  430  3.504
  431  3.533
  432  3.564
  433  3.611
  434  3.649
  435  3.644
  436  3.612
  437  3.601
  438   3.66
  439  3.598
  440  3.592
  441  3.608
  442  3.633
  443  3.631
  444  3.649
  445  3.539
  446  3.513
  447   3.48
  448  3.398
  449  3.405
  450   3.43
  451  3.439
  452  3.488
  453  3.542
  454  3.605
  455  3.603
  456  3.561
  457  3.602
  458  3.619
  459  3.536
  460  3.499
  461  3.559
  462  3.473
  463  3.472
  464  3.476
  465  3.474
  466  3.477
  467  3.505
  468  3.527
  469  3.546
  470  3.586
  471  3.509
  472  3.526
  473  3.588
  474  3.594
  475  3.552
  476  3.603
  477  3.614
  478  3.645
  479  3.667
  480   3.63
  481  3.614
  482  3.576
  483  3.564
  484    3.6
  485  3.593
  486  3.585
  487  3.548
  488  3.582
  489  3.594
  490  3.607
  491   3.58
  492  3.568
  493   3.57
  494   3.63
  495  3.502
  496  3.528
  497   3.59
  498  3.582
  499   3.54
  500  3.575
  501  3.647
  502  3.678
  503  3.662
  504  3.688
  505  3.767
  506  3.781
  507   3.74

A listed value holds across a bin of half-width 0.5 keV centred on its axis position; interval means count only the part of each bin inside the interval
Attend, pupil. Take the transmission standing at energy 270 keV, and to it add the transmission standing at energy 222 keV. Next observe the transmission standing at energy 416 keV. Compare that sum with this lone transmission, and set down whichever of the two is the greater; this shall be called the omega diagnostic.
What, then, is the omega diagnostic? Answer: 6.95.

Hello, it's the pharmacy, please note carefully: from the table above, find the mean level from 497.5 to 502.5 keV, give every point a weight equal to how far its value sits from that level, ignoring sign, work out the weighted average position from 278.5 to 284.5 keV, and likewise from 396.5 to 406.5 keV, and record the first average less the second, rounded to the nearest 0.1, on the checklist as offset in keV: -118.2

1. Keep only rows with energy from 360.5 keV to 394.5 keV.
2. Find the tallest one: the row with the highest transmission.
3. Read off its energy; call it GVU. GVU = 380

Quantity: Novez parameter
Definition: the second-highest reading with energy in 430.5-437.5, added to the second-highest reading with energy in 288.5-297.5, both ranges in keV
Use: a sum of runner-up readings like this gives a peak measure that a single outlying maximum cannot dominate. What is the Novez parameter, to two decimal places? 7.01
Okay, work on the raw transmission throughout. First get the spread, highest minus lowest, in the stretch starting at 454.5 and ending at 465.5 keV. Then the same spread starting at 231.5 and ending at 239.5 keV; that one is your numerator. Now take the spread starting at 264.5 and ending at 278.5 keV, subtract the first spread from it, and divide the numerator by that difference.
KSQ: 9.8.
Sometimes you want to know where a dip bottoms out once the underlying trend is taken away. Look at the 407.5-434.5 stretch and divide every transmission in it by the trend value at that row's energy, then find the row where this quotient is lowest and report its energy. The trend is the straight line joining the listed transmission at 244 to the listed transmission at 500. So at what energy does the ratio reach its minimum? 421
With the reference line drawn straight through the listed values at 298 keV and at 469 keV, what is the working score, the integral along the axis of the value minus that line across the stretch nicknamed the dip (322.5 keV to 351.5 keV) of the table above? -16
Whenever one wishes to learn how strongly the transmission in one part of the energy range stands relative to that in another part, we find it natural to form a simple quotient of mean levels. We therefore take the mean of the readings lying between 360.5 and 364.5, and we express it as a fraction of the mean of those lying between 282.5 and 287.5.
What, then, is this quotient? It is 0.959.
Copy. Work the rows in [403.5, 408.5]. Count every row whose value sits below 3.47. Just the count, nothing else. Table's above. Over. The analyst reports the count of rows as 0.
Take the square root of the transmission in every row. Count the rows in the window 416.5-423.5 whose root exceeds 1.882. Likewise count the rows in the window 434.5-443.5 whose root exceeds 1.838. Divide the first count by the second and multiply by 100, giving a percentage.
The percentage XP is 22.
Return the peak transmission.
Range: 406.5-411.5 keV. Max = 3.704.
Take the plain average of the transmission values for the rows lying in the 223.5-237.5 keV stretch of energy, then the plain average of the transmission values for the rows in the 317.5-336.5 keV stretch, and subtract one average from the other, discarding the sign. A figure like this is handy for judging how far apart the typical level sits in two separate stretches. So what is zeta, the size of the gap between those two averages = 0.47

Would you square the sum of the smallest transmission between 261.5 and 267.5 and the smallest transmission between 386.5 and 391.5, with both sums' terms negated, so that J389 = 44.2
